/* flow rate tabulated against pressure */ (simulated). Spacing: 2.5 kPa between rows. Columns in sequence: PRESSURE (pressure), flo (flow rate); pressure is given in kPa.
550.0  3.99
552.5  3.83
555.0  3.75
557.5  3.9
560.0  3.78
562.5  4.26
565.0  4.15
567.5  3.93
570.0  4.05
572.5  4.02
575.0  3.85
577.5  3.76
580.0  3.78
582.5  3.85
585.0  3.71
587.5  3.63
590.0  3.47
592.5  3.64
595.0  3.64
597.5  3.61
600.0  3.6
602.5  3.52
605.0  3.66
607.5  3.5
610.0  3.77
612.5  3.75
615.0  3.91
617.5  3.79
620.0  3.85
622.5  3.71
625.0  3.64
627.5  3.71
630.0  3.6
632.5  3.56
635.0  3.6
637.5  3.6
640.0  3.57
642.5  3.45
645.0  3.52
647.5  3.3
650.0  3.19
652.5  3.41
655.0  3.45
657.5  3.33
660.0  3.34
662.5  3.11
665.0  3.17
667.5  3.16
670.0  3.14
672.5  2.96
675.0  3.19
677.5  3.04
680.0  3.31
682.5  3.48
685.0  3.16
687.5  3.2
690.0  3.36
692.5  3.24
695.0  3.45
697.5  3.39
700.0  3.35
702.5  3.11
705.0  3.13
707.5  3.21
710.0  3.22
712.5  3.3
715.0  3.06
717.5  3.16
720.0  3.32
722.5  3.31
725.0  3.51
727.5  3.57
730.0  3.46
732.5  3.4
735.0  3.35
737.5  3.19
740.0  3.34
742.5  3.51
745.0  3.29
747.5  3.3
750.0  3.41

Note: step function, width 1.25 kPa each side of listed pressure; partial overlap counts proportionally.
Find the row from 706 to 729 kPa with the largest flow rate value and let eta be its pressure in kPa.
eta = 727.5 kPa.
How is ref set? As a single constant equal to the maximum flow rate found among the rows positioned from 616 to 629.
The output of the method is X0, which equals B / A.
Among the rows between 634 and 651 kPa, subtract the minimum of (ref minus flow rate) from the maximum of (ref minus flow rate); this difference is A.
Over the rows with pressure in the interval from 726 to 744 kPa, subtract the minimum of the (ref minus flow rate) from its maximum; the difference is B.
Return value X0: 0.93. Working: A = 0.41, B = 0.38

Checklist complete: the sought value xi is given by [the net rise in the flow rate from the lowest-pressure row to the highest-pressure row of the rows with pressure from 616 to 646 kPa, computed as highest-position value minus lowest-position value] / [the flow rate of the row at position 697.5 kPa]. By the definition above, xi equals -0.080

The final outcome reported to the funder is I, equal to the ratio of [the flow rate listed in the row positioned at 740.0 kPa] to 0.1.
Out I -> 33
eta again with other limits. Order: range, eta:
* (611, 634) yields 615.0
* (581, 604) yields 582.5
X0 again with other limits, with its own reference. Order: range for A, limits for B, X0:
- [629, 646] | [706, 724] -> 1.73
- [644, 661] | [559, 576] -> 1.45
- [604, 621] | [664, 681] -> 0.85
